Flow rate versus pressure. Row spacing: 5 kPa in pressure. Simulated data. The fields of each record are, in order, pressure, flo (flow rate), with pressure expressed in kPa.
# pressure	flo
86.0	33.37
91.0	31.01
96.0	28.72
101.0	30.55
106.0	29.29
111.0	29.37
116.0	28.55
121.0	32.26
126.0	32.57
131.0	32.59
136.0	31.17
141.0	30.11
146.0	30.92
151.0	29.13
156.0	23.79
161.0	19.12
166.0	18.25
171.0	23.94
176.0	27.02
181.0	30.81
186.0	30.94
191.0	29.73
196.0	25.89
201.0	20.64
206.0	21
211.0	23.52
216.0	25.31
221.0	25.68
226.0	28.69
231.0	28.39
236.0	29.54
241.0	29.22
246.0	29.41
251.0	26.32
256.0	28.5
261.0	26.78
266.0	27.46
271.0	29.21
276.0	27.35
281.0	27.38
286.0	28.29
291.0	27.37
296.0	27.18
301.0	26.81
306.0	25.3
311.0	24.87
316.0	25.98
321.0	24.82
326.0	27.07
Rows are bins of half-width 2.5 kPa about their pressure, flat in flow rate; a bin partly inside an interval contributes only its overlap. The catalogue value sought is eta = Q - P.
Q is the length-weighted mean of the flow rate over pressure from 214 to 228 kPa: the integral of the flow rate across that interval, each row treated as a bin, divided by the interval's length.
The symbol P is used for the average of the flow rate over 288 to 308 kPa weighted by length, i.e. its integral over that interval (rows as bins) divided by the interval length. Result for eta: -0.2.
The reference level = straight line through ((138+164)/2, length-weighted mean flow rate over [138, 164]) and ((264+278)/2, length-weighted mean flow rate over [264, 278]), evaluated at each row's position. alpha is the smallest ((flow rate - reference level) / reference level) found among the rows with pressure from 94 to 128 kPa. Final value 0.1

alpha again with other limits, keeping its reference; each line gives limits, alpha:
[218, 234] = -0.1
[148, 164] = -0.3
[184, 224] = -0.2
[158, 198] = -0.3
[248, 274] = -0.1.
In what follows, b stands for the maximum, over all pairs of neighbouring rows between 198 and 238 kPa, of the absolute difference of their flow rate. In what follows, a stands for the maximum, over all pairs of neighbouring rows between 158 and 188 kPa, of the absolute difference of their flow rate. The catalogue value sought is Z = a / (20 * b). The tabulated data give 0.095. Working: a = 5.7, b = 3.01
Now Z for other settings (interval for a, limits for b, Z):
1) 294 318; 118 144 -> 0.053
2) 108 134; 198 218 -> 0.074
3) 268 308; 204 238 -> 0.031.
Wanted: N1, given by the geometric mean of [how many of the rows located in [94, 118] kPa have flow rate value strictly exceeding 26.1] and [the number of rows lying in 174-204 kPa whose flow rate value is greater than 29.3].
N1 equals 3.9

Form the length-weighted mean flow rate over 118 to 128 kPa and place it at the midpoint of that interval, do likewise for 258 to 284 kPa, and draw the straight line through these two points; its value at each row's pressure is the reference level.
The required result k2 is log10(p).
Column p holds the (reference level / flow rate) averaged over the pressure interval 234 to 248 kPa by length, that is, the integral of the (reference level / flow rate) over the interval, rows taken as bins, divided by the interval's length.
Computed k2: -0.01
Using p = 0.97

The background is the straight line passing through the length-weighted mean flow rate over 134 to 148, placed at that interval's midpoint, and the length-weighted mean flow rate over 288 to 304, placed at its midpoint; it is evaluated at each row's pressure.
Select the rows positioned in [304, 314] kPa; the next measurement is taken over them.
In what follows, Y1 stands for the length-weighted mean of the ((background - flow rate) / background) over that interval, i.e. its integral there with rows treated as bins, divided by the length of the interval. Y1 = 0.06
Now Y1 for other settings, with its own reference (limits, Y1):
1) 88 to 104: 0.05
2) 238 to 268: 0.00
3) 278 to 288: -0.01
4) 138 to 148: 0.00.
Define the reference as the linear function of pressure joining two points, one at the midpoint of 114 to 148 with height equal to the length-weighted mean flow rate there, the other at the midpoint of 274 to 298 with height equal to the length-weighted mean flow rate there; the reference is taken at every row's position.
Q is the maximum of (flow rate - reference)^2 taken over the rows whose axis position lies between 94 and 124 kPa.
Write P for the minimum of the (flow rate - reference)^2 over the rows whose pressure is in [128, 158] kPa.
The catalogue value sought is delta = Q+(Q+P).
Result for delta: 22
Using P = 0.00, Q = 11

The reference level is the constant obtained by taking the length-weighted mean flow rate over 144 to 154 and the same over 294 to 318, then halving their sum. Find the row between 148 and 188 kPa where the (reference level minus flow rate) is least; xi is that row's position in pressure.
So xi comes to 186.0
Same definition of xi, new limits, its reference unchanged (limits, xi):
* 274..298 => 286.0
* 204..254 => 236.0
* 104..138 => 131.0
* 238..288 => 246.0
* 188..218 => 191.0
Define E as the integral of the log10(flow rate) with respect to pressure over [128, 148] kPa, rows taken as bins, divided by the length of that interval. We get 1.49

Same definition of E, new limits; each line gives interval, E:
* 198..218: 1.35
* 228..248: 1.46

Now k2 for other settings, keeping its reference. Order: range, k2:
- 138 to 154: 0.02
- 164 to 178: 0.14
